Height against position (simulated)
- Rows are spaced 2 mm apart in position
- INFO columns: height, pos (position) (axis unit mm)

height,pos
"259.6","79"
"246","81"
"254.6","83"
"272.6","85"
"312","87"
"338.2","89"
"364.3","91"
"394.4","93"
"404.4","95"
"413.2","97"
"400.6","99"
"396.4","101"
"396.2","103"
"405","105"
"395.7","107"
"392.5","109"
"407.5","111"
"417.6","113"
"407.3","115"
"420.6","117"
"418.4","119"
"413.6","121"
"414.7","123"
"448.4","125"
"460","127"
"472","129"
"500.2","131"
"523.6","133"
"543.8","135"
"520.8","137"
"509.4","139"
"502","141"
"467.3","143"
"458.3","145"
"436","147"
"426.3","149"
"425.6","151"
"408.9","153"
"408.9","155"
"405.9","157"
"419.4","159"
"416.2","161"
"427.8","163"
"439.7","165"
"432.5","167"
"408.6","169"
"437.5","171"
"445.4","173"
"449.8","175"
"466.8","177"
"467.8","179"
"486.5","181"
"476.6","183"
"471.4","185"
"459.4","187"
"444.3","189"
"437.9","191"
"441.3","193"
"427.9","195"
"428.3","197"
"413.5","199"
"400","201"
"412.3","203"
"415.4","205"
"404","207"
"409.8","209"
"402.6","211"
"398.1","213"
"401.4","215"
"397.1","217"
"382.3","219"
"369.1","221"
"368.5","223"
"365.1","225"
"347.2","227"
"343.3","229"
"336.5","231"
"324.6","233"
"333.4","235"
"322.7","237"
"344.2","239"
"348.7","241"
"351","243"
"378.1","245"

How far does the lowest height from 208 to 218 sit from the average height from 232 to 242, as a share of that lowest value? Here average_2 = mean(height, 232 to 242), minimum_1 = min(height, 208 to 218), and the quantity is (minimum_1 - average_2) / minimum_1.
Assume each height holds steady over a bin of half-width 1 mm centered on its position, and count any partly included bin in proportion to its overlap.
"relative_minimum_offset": 0.16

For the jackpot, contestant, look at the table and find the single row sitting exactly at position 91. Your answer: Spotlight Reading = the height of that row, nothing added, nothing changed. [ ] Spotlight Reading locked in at 364.3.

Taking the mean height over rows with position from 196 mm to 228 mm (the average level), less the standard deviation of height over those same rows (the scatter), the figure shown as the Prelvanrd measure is 373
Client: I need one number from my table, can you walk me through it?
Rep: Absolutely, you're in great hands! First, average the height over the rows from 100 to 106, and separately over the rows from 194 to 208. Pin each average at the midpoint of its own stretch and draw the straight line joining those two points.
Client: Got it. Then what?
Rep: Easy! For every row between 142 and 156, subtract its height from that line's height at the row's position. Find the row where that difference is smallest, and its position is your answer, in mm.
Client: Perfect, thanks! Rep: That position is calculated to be 143 mm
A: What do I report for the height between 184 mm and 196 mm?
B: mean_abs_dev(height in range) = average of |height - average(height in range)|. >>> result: 12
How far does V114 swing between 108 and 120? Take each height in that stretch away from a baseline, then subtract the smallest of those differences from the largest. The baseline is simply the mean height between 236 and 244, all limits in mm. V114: 28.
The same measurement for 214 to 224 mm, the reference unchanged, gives 33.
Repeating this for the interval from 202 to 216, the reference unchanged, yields 17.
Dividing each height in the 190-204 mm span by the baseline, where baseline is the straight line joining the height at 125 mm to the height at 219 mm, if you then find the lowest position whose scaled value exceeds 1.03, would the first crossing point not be 191 mm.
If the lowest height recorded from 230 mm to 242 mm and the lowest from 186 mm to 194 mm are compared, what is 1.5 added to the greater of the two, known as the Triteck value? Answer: 439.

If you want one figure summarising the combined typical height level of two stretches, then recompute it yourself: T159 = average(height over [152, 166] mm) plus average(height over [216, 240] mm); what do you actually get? 771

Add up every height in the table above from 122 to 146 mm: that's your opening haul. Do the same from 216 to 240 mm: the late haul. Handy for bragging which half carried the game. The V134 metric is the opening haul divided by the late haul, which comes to 1.4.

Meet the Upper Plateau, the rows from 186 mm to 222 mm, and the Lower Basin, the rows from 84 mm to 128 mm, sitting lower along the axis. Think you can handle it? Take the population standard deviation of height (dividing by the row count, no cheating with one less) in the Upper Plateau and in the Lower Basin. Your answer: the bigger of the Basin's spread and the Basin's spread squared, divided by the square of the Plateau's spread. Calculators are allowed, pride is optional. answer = 3.4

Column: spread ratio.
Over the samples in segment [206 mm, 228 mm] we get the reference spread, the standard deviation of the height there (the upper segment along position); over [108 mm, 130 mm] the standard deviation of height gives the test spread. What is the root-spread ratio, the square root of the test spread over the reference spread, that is 1.09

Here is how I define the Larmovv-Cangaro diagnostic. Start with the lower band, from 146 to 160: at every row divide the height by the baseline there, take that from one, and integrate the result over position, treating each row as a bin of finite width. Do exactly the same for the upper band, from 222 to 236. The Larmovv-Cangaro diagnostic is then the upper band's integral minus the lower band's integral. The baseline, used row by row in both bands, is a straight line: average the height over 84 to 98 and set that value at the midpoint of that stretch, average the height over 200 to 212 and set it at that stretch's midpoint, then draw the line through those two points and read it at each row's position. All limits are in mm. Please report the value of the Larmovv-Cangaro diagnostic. 4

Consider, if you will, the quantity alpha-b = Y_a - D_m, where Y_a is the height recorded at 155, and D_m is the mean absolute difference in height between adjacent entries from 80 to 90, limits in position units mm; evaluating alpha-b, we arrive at 386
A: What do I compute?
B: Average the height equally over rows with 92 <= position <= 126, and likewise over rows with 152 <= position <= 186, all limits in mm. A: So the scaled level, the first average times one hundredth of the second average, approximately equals 1795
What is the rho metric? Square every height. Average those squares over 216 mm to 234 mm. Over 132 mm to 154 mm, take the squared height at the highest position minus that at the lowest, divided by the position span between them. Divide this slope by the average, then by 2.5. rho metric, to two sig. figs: -0.017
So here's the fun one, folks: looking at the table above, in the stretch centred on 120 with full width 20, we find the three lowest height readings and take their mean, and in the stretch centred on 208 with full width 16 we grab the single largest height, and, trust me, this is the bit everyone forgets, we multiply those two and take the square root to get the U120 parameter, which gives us 412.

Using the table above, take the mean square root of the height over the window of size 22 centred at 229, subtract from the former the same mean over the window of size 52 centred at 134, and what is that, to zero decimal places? -2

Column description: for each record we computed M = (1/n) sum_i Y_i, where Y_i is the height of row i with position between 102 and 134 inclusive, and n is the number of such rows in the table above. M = 431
